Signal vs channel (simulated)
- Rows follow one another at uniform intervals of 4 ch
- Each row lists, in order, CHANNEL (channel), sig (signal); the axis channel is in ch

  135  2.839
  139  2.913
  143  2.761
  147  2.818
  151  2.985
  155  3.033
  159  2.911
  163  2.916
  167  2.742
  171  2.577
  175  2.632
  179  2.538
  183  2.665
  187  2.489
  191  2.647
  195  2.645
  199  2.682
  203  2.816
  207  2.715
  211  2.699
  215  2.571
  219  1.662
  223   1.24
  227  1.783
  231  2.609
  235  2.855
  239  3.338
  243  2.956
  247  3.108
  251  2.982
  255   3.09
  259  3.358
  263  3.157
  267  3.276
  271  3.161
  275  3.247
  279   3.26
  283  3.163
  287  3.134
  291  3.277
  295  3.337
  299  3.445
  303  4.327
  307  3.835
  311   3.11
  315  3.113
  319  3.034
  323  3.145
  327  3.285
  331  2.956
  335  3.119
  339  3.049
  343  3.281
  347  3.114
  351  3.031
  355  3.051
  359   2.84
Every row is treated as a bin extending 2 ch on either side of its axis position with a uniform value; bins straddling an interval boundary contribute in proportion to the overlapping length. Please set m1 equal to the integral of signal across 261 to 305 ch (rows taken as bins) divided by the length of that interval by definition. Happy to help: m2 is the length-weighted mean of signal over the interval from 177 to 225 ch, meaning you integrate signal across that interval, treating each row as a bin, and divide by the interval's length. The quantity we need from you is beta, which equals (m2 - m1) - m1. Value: -4.2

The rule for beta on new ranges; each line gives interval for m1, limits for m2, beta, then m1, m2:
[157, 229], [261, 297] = -1.8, 2.50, 3.22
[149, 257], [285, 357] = -2.1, 2.66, 3.26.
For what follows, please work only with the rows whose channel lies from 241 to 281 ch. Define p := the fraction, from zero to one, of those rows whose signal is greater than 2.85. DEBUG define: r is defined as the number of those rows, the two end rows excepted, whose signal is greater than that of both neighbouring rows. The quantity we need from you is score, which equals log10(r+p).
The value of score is 0.60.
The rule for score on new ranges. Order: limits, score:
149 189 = 0.64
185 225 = 0.30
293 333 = 0.60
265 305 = 0.30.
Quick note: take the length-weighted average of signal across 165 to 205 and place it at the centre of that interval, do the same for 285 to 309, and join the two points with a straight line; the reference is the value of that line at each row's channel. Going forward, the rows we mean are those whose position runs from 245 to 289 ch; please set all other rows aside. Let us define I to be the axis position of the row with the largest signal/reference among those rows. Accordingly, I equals 259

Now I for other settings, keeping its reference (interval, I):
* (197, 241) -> 239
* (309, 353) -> 327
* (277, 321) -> 303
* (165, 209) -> 167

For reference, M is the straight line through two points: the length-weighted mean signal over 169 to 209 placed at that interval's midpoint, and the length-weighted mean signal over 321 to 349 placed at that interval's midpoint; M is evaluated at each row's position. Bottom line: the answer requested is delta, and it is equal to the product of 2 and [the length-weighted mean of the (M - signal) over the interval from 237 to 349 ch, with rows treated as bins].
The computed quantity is -0.5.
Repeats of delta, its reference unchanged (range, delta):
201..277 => 0.1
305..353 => -0.1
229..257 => -0.3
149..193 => -0.3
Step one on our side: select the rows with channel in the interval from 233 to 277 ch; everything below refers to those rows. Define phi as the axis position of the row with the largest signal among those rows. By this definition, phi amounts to 259 ch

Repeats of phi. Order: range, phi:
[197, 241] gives 239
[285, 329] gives 303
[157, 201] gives 163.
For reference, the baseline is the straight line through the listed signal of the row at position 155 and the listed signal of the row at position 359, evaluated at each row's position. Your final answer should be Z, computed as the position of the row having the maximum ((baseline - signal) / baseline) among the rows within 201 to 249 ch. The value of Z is 223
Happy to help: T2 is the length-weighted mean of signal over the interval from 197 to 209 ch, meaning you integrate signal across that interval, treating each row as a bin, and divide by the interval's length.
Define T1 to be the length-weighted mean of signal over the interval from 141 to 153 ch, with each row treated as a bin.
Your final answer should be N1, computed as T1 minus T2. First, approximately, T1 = 2.85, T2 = 2.74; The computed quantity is 0.12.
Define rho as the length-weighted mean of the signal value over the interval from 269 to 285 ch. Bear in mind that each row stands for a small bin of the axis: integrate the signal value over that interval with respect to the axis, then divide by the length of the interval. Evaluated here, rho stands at 3.2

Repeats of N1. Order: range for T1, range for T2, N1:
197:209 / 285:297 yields -0.51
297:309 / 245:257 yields 0.81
